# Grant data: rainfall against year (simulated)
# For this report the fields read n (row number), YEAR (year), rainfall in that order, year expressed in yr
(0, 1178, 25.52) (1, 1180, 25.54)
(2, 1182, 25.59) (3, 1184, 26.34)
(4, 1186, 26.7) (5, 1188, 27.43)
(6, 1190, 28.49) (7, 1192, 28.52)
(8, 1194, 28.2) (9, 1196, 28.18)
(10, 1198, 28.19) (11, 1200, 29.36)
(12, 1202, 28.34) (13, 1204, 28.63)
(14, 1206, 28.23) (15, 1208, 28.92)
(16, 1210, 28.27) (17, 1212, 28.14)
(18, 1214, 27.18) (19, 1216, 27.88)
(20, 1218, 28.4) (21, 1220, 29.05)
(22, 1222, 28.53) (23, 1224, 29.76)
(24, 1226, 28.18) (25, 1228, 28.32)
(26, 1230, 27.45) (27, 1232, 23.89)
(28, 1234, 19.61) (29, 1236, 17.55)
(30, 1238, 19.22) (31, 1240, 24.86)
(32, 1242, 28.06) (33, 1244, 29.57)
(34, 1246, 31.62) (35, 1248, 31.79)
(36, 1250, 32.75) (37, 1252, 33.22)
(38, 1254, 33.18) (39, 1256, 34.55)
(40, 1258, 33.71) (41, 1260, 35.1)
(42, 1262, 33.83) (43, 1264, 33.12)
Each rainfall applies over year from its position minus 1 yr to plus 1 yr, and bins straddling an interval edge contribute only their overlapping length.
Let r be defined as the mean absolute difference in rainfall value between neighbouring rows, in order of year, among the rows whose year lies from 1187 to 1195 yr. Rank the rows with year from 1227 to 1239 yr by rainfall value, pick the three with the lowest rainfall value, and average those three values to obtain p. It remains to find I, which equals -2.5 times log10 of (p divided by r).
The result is -4.0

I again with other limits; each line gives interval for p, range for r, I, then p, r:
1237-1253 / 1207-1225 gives -3.9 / 24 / 0.7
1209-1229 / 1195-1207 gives -4.2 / 28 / 0.6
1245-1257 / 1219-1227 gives -3.7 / 32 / 1.1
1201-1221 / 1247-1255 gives -4.4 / 28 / 0.5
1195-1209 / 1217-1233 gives -3.4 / 28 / 1.2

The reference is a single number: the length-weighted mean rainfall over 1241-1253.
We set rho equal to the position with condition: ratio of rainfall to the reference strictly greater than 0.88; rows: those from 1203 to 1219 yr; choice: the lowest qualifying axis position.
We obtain 1204 yr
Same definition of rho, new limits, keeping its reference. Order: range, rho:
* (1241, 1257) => 1242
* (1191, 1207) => 1192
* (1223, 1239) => 1224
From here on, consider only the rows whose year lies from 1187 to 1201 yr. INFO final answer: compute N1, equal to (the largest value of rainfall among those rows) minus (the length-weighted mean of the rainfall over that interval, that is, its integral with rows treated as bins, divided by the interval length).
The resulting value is 1.0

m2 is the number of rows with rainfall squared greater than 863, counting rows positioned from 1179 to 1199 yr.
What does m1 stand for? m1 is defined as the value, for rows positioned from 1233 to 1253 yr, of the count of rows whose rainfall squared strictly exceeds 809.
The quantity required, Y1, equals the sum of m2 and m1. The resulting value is 5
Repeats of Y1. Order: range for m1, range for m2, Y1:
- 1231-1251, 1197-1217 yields 4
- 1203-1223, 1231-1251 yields 8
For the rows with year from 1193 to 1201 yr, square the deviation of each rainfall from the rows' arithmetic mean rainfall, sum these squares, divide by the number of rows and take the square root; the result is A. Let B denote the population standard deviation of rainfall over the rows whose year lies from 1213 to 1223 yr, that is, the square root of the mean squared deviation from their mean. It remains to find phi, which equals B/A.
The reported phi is 1.3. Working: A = 0.51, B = 0.6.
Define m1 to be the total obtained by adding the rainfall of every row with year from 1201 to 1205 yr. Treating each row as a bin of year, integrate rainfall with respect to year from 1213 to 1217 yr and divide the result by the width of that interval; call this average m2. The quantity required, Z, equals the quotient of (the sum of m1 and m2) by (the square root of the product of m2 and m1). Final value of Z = 2.13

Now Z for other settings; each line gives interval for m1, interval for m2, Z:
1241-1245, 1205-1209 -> 2.12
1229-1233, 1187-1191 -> 2.09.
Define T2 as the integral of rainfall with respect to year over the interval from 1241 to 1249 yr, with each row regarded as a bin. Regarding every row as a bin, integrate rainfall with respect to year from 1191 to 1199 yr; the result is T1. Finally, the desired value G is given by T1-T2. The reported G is -16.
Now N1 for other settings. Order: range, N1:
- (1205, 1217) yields 0.8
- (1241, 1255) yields 1.8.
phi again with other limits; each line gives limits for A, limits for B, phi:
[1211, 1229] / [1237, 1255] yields 6.5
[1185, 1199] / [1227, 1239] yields 6.8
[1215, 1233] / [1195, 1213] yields 0.3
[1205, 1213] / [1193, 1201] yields 1.6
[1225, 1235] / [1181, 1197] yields 0.3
